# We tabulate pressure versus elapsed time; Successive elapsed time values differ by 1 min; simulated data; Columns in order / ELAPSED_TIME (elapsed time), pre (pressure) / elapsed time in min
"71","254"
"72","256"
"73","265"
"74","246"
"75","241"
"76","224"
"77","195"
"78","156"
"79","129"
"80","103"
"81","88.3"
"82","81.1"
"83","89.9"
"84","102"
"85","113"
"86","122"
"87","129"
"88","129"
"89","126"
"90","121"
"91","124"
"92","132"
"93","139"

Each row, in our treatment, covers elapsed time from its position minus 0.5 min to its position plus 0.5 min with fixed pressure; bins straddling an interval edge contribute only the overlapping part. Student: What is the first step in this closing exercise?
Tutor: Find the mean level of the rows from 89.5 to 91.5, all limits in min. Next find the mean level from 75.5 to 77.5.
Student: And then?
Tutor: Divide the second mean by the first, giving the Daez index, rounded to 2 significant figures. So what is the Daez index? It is 1.7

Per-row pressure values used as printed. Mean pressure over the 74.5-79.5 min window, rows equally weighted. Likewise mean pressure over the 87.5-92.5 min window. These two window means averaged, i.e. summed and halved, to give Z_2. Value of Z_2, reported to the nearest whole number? 158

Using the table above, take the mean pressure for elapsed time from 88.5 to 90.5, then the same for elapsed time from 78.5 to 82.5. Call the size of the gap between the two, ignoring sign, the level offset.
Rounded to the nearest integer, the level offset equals 23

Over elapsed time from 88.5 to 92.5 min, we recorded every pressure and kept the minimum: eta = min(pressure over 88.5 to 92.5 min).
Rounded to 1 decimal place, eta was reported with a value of 121.0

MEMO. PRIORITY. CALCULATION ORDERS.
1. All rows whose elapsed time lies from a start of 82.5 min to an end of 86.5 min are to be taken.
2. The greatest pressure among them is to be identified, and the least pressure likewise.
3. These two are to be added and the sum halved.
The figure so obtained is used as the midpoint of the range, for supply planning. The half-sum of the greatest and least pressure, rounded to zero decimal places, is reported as 106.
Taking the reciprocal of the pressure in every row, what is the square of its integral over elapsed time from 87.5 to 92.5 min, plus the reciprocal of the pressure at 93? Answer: 0.0088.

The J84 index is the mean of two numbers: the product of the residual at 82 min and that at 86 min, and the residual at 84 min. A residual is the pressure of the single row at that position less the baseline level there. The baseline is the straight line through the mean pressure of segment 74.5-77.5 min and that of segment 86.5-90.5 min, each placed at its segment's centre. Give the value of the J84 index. 1051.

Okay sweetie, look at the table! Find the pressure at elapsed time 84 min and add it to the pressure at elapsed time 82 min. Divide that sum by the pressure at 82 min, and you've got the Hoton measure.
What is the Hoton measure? 2.3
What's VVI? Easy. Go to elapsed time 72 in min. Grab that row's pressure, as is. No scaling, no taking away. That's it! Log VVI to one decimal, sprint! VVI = 256.0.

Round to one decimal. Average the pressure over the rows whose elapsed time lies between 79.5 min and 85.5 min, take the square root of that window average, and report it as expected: 9.8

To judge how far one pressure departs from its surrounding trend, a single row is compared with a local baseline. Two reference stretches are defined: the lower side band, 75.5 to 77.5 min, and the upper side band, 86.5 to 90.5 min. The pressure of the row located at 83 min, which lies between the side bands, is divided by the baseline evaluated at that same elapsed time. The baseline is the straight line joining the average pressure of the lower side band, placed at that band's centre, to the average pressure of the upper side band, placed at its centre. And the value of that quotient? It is 0.55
